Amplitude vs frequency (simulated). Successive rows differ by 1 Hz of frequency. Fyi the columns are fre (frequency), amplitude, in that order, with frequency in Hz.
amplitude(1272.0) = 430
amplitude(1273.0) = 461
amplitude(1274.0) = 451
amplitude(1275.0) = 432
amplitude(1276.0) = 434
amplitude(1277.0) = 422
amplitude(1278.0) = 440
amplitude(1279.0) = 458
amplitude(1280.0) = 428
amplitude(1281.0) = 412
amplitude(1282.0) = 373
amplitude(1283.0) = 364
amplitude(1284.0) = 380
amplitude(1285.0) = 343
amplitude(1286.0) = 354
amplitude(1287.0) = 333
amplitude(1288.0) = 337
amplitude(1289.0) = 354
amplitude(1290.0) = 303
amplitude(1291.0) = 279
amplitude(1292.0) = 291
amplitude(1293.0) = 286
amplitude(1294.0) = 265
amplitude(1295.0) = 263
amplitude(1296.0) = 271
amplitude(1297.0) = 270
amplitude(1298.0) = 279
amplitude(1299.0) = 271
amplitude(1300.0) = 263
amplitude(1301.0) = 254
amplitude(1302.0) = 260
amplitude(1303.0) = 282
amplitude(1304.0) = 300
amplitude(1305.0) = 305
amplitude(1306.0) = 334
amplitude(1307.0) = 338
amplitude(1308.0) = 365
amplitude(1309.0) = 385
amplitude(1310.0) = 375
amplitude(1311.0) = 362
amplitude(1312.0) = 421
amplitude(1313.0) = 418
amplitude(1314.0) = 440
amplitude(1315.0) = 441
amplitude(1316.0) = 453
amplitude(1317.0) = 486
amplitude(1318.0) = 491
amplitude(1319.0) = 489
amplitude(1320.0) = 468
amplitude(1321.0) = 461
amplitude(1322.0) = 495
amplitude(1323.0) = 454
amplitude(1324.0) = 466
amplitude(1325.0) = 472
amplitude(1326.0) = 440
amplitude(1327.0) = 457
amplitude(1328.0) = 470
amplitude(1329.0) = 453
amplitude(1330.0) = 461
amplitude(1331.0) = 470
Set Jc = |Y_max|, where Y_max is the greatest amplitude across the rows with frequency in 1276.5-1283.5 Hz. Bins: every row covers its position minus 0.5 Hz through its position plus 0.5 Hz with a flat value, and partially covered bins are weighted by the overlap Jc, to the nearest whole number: 458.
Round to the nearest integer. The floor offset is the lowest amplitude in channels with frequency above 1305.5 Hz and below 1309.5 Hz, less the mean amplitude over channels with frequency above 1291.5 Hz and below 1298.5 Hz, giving 59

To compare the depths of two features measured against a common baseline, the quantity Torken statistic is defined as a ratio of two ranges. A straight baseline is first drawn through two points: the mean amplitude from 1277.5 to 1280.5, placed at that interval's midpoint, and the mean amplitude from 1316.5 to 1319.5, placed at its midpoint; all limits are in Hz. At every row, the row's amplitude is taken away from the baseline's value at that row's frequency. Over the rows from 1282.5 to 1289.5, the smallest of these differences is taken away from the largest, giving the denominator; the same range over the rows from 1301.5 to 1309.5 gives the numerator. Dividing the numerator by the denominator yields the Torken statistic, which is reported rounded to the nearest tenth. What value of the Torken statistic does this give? 2.3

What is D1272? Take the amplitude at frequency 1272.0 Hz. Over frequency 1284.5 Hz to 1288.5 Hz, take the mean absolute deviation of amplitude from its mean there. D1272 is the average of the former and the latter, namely 218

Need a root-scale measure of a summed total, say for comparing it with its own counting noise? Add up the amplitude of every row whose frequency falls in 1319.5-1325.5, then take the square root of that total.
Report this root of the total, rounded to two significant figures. 53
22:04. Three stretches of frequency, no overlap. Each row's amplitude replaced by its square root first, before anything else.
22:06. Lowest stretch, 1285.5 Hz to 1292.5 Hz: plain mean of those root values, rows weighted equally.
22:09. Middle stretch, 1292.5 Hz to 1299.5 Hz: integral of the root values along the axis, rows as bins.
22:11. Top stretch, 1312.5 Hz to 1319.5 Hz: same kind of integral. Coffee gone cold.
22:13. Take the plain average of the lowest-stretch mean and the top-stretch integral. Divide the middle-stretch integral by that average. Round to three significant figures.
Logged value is 1.38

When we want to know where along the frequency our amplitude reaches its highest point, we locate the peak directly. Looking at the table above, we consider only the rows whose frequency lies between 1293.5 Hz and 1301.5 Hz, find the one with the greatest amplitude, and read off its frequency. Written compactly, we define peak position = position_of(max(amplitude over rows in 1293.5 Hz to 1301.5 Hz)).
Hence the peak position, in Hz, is 1298.0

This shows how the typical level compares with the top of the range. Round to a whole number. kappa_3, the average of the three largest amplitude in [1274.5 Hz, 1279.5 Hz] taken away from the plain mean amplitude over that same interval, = -7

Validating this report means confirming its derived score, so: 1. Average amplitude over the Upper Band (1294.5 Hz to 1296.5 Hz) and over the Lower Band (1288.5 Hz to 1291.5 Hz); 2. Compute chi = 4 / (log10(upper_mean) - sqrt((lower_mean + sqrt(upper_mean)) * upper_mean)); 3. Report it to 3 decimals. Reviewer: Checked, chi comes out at -0.014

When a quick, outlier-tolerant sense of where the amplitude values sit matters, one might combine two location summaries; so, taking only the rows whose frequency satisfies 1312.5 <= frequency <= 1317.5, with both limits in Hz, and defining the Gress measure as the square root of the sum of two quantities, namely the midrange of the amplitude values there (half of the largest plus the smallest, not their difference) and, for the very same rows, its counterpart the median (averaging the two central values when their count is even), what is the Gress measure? 30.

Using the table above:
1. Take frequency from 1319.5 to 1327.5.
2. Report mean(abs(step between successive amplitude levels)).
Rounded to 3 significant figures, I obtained 21.3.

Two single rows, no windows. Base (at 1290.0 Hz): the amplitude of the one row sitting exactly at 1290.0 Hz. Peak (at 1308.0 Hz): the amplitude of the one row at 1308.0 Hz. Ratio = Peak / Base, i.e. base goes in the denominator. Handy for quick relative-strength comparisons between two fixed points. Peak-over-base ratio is 1.20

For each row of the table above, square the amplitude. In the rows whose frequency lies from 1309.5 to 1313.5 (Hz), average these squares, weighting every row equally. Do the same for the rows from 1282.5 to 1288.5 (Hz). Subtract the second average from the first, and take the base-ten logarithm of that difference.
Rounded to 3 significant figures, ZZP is 4.50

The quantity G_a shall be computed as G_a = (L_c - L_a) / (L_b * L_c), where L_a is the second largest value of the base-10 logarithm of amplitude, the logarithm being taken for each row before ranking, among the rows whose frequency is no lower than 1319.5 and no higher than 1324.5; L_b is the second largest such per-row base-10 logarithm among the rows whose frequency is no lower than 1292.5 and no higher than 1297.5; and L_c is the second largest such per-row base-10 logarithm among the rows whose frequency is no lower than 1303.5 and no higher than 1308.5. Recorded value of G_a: -0.023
